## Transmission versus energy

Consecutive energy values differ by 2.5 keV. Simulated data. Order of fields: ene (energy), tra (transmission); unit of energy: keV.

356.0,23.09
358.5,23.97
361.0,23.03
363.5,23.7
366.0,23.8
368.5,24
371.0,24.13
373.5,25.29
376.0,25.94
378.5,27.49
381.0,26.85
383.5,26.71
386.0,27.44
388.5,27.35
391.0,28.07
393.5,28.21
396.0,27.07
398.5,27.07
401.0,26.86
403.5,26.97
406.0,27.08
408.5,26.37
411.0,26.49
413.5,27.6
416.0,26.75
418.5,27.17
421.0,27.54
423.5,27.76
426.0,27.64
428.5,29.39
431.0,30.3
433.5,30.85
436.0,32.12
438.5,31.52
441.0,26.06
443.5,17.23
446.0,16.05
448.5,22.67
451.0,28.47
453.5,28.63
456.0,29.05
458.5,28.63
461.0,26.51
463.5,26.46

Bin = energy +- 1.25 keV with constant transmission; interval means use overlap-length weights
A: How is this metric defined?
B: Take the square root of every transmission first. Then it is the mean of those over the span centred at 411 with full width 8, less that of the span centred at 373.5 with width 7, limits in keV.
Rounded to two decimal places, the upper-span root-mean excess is 0.17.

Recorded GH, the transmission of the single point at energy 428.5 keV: 29.39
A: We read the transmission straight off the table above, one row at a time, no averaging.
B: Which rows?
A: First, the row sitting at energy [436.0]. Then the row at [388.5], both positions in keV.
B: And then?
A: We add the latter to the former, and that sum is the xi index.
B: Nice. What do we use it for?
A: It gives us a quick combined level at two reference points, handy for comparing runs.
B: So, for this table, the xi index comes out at 59.5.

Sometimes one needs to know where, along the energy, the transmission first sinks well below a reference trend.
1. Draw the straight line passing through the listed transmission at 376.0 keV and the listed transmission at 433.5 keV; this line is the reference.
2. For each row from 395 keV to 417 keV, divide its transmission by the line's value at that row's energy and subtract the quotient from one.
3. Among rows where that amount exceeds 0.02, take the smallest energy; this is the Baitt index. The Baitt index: 396.0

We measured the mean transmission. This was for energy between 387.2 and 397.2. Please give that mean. 27.7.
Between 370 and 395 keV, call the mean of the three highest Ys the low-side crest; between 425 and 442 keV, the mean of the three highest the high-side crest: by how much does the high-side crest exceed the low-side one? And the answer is 3.6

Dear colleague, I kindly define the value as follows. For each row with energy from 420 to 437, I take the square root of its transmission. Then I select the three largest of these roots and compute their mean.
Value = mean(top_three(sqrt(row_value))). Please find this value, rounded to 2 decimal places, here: 5.58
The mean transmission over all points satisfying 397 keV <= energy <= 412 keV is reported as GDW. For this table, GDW 27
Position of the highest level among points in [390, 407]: 393.5 keV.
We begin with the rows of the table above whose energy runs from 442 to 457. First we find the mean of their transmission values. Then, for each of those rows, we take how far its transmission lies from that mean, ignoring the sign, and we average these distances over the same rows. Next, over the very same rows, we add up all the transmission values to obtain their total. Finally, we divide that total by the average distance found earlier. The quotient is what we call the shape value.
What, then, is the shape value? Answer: 28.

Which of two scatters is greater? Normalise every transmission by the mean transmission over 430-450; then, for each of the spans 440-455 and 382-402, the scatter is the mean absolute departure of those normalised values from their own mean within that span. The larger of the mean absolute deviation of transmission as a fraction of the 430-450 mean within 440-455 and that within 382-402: 0.18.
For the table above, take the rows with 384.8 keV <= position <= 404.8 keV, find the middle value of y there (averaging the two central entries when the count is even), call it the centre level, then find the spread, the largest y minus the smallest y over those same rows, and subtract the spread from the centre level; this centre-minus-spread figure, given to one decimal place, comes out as 25.9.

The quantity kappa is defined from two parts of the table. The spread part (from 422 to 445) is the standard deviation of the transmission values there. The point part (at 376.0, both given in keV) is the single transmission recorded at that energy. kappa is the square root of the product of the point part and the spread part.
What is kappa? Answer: 11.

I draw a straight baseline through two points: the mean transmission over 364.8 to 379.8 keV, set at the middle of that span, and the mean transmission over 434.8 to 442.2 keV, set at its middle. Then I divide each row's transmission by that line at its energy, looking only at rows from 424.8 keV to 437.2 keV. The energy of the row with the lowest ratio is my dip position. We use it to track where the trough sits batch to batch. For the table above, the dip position 426.0 keV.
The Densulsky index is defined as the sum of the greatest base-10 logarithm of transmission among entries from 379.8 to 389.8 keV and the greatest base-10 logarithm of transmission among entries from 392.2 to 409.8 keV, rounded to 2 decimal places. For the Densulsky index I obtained 2.89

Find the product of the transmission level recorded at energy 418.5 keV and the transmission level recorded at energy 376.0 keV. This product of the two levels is 705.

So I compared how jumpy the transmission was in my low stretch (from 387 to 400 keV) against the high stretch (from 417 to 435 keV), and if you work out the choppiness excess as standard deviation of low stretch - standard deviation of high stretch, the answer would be -0.9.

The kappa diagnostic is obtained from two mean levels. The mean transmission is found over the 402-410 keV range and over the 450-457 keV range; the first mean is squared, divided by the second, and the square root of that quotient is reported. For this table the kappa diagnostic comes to 5.00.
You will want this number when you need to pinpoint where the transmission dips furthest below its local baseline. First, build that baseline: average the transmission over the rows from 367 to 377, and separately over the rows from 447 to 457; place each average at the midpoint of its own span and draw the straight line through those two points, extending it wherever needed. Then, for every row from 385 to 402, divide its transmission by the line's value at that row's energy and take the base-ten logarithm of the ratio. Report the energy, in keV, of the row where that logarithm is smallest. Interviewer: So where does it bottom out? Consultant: 401.0 keV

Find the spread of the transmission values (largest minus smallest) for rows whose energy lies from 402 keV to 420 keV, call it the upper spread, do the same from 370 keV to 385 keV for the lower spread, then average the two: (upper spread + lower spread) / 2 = 2.3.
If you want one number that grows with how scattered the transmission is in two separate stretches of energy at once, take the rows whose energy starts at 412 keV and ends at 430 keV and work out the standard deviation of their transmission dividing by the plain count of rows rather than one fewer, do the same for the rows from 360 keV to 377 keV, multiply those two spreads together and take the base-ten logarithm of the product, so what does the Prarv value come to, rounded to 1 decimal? -0.2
